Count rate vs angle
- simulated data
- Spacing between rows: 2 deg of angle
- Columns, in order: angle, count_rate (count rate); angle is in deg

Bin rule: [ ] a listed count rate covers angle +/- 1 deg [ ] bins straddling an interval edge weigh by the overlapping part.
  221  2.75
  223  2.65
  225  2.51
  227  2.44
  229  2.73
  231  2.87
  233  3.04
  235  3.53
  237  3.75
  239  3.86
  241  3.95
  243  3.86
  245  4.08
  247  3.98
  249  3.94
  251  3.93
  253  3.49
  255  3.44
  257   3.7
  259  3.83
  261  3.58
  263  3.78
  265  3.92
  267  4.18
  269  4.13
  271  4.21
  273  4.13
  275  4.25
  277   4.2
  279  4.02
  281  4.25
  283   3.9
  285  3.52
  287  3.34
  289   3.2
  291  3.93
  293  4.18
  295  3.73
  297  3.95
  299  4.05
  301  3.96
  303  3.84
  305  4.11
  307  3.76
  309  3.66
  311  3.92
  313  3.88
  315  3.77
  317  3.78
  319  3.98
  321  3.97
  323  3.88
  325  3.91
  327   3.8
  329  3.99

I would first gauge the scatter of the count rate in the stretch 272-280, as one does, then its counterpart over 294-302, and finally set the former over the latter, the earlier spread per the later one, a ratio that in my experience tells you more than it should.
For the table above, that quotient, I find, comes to 0.7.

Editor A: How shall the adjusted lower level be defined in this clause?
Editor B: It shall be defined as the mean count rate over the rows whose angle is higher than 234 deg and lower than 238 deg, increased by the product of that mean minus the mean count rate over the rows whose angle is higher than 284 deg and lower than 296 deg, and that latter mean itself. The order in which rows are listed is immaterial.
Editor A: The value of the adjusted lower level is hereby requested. 3.6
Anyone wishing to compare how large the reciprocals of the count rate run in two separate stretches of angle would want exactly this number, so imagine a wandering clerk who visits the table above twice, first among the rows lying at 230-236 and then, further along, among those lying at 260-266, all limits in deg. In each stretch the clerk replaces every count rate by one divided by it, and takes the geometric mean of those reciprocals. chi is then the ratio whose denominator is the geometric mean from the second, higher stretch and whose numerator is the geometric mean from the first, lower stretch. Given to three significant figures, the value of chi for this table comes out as 1.20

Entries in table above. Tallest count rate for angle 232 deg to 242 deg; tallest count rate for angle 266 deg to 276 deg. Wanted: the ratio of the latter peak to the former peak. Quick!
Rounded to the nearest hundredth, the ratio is 1.08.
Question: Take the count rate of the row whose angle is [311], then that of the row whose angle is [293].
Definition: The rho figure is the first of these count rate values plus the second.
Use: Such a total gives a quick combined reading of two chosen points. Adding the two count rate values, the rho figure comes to 8.10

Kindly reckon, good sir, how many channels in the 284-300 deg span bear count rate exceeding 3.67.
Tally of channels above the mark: 5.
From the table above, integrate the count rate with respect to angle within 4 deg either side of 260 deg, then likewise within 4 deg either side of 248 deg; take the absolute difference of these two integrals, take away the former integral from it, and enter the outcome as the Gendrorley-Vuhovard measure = -27.7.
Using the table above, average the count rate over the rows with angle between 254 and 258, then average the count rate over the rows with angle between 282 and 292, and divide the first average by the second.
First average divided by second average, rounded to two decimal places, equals 1.00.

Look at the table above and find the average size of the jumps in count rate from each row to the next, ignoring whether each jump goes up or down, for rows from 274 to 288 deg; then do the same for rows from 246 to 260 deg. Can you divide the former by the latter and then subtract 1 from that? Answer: 0.47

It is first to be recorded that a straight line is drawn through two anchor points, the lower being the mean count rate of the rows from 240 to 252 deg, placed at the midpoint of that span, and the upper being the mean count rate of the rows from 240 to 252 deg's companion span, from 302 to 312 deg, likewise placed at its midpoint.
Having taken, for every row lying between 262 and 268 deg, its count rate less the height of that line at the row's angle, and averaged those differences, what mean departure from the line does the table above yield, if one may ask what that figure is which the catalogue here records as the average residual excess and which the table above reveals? 0.03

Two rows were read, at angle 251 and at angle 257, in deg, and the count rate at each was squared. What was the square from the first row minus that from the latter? 1.8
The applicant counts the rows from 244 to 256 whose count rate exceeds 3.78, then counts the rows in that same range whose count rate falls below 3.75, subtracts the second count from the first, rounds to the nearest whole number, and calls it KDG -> 2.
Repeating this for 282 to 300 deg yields 1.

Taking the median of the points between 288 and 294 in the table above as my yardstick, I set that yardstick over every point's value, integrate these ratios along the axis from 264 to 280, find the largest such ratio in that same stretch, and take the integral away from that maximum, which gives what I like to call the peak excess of -14.2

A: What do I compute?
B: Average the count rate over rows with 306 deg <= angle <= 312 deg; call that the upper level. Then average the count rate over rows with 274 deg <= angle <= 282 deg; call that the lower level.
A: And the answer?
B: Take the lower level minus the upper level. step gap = 0.40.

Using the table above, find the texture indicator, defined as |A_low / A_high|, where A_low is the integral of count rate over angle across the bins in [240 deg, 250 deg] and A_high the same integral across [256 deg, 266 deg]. 1.1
